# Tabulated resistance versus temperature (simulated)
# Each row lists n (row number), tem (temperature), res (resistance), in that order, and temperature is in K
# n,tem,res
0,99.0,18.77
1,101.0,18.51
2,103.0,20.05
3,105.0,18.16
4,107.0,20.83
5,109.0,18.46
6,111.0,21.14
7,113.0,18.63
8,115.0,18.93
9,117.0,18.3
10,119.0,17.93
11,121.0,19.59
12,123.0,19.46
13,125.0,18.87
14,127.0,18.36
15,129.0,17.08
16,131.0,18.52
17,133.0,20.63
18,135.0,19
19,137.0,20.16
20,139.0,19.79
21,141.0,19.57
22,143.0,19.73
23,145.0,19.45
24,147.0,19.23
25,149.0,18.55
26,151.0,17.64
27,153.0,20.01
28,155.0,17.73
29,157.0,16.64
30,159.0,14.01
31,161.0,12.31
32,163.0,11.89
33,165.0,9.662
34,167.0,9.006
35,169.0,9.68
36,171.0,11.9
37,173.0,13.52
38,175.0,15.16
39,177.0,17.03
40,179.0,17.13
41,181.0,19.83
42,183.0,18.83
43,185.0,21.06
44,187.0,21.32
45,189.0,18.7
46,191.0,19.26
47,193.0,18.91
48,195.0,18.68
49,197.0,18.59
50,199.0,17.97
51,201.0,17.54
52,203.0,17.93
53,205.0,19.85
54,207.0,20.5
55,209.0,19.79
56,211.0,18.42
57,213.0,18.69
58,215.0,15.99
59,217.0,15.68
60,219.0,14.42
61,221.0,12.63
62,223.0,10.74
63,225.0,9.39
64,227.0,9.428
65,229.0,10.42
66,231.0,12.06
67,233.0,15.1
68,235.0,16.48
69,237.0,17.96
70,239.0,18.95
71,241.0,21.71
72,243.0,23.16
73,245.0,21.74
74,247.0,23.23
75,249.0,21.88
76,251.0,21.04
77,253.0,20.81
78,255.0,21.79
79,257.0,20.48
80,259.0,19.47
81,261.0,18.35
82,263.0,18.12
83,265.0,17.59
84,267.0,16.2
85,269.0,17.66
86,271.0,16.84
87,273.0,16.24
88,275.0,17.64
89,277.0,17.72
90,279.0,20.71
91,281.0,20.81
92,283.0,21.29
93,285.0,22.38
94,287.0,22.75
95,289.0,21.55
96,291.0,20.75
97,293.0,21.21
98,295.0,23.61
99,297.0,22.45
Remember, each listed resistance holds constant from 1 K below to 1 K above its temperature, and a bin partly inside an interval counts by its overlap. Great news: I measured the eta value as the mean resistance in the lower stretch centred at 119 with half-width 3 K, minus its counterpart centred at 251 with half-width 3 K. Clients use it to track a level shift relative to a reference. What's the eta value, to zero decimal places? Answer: -3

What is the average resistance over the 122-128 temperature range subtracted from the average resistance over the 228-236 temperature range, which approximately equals -5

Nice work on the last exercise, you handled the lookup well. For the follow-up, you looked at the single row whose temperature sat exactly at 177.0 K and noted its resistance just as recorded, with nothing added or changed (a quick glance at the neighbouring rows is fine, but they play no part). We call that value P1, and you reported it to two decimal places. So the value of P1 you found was 17.03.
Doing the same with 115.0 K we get 18.93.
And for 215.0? 15.99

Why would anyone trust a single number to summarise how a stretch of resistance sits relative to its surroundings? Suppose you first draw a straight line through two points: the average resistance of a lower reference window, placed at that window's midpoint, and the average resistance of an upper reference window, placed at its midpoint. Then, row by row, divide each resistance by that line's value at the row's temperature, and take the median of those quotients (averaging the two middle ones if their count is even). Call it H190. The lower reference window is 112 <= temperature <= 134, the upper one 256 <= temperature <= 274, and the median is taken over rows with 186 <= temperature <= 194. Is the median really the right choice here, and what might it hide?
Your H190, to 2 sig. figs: 1.0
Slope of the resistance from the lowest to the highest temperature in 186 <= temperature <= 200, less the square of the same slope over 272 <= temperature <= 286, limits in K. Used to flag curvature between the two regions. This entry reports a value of -0.5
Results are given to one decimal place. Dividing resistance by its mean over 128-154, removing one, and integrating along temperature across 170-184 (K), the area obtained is -2.2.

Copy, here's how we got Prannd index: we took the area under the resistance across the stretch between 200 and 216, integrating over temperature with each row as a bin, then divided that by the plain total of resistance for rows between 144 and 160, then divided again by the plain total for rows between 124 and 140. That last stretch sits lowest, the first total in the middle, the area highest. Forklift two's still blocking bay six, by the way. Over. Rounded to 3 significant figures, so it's 0.0136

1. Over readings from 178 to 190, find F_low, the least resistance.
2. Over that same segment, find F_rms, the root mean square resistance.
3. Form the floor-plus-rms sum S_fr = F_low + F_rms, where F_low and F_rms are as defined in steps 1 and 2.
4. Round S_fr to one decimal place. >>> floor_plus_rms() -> 36.7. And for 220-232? 20.2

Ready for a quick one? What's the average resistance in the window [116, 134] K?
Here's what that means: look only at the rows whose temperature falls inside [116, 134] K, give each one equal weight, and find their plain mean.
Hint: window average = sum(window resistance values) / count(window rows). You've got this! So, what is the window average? 18.7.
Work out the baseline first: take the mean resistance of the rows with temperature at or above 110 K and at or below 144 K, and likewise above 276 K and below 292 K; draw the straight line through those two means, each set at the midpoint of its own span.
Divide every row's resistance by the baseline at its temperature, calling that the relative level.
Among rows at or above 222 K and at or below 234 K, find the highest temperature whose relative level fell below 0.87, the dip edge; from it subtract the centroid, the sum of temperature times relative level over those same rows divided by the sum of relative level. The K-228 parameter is 4.5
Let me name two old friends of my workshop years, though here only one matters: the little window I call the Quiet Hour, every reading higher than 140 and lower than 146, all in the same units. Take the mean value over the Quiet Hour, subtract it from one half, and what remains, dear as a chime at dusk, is -19.1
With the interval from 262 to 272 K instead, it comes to -16.8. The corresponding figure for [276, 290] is -20.5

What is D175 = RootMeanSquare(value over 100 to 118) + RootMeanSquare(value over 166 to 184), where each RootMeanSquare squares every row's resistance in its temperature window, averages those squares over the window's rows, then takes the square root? 34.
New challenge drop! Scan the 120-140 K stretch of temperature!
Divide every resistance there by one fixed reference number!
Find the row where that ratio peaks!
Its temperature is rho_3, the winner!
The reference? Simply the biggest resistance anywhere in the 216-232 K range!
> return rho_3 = 133.0 K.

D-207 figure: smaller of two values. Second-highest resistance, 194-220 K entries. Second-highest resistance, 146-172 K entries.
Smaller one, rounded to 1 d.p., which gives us 19.2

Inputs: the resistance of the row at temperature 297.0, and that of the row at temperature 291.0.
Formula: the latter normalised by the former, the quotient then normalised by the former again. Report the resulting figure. 0.041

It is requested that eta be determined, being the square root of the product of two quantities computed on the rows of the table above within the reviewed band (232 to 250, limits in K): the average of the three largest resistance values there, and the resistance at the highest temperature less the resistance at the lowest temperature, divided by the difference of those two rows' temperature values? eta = 3.1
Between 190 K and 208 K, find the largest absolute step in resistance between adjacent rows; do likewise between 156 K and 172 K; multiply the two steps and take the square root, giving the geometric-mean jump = 2.25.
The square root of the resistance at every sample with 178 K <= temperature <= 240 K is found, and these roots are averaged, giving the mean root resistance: 4.1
